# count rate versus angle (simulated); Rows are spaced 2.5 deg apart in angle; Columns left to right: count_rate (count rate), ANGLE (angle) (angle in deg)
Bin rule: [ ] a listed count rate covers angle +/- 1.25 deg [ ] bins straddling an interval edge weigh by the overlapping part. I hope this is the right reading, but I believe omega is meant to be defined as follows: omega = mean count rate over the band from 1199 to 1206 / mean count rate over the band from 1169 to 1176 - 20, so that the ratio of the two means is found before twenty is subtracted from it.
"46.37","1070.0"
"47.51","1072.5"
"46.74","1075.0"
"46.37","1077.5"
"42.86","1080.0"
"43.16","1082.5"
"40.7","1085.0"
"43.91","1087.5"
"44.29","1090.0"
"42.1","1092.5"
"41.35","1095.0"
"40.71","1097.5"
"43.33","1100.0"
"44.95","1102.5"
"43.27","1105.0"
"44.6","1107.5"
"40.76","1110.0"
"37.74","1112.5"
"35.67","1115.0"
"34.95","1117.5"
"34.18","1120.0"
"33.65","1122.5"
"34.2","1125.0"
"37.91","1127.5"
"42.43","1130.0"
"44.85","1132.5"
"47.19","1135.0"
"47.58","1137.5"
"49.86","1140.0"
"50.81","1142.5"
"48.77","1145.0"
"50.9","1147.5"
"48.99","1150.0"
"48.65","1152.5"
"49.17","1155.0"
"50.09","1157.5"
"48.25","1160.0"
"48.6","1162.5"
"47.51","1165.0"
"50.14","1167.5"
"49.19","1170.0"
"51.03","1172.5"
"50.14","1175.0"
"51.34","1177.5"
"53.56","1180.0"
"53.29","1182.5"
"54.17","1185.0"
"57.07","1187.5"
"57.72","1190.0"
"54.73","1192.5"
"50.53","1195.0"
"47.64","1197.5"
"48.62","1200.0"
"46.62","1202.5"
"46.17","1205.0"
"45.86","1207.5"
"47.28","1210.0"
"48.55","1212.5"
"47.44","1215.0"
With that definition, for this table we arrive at -19.06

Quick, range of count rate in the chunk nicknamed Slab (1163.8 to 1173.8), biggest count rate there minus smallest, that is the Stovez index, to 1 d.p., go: 3.5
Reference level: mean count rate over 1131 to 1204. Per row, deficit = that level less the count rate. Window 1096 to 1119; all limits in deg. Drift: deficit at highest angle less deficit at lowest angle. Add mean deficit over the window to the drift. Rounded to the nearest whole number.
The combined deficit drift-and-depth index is 15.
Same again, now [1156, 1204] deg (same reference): 3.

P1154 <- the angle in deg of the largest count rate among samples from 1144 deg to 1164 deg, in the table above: 1147.5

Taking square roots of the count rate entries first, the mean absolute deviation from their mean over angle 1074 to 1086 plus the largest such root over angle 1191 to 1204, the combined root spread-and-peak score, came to 7.6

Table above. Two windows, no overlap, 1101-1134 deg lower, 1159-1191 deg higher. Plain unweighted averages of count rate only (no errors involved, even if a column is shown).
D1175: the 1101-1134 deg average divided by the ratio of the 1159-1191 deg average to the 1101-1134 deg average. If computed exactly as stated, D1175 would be 30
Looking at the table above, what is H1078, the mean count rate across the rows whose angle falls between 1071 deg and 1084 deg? 45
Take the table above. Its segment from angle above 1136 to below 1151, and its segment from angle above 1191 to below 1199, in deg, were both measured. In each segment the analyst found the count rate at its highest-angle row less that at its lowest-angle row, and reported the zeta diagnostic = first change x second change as -10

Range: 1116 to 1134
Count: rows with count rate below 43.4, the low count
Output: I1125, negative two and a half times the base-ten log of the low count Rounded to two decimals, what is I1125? -1.95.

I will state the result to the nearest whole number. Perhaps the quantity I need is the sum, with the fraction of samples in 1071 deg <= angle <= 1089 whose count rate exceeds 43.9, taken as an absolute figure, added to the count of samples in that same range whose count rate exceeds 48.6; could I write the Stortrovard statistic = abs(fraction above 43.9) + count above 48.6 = 1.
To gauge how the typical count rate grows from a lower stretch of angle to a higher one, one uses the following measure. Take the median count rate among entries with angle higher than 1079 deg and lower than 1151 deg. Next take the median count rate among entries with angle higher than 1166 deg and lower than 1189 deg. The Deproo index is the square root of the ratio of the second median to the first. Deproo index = 1.09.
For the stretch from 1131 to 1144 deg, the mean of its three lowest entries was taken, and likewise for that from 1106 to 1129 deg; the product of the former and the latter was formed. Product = 1583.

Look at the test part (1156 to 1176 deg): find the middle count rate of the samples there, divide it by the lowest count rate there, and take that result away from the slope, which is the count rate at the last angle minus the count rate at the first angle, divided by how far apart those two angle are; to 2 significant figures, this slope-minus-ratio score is -1.0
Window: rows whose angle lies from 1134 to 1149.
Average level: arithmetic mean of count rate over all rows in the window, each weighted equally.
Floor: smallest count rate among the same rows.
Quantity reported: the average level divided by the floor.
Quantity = 1.04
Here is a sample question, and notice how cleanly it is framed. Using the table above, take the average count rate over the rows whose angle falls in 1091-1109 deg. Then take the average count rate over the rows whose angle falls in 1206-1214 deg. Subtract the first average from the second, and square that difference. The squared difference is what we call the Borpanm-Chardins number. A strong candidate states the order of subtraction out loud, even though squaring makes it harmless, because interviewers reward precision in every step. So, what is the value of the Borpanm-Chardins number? 19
